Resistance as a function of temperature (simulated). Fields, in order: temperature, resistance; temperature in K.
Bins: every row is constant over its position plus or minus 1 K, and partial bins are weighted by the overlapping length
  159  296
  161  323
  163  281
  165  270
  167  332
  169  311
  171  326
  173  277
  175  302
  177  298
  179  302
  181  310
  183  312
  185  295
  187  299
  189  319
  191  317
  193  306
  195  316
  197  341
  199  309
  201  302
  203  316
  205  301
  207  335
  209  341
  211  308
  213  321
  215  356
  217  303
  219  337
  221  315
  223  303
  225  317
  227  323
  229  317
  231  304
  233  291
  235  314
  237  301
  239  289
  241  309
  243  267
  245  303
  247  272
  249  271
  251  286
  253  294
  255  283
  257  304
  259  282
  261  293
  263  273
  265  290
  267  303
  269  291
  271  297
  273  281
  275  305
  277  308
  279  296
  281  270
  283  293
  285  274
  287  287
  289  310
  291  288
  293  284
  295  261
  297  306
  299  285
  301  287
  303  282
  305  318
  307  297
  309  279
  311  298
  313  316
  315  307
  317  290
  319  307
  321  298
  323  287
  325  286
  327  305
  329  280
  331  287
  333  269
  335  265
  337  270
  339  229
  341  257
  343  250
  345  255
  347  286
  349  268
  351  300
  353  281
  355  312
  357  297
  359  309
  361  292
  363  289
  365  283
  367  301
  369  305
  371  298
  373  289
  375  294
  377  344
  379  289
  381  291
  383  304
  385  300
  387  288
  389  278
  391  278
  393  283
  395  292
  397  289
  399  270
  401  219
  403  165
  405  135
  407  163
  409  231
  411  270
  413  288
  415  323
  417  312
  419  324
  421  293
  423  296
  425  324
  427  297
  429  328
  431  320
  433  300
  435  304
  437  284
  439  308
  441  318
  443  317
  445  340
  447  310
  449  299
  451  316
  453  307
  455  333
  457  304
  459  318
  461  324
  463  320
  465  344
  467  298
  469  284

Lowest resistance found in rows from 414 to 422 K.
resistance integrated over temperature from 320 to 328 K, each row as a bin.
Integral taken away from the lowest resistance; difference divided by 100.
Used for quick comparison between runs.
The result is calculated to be -20.6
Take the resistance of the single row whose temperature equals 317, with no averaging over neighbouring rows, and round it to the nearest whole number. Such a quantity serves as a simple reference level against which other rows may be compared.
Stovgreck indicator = 290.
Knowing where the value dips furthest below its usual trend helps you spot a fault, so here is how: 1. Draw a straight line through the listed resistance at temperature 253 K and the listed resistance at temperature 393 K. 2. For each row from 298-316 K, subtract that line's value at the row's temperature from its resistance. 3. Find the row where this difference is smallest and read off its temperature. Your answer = 309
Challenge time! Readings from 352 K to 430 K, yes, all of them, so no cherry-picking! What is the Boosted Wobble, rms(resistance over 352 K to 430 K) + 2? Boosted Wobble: 288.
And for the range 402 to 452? 294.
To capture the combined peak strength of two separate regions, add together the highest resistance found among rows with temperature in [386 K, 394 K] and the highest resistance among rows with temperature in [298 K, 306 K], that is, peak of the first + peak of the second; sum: 606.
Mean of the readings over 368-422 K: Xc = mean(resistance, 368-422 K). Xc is 275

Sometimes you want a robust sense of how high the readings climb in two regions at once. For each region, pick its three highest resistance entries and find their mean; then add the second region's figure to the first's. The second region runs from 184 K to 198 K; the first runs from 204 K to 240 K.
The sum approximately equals 670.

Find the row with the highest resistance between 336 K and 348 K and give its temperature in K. 347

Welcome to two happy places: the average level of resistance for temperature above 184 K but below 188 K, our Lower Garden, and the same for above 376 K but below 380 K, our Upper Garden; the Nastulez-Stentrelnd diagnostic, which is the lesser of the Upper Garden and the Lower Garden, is 297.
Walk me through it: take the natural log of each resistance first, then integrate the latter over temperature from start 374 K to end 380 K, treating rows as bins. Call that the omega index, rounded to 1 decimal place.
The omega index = 34.4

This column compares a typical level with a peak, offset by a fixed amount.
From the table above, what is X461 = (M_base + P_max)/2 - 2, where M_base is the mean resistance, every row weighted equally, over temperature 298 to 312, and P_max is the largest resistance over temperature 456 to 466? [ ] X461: 316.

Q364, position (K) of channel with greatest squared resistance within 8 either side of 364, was 359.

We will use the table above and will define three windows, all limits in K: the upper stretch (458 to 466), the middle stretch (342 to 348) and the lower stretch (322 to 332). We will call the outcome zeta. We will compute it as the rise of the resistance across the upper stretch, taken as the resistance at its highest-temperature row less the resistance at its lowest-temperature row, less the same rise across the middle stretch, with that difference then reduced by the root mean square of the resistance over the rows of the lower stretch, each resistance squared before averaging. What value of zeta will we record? -299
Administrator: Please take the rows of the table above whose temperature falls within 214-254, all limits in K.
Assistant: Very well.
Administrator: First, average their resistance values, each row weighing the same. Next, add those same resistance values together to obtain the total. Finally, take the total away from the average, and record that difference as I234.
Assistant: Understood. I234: -5768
